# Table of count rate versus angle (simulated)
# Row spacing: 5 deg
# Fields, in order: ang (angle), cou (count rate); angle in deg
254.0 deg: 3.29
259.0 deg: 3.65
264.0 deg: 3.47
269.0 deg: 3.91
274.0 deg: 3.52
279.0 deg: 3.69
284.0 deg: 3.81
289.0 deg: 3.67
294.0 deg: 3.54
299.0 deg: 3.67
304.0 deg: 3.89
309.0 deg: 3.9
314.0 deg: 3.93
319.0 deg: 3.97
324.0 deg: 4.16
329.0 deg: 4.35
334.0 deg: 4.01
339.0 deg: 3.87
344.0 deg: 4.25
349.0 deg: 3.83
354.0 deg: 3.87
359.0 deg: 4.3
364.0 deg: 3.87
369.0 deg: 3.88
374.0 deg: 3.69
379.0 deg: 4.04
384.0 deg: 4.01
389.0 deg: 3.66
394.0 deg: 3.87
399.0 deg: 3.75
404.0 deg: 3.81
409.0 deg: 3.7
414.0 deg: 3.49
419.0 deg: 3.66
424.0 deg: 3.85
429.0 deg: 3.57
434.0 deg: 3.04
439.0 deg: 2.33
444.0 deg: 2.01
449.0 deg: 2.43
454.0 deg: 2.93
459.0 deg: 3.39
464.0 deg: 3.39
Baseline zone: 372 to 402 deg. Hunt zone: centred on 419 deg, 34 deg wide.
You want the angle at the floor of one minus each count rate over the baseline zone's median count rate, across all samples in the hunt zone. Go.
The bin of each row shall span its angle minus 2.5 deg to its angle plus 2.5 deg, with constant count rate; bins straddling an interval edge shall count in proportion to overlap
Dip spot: 424.0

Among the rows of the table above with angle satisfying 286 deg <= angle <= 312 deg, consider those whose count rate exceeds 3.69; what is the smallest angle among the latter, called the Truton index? 304.0 deg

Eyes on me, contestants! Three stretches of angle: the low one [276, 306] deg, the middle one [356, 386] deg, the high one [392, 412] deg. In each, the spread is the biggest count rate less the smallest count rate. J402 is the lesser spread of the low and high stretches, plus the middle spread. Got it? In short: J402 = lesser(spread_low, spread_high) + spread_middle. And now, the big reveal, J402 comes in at 0.78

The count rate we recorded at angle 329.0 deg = 4.35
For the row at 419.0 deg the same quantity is 3.66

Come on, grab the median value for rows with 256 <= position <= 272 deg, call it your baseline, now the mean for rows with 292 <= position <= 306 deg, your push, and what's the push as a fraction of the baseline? 1.01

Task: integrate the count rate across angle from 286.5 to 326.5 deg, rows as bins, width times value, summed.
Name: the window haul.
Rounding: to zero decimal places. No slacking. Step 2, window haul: 154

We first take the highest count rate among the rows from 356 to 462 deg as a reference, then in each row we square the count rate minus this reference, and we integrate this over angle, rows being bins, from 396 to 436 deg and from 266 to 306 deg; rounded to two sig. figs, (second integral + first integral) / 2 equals 18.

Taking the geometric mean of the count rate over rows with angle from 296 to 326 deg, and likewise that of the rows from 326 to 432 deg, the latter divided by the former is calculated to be 0.99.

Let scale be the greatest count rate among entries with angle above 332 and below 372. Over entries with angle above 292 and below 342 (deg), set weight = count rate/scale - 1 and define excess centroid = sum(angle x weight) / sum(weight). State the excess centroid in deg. 310.8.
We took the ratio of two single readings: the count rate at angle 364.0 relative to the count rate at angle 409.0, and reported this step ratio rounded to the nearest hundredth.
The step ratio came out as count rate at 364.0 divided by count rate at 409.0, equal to 1.05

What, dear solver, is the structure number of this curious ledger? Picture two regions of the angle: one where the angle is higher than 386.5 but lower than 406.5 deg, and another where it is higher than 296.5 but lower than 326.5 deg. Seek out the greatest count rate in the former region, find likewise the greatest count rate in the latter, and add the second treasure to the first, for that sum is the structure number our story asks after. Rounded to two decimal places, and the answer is 8.03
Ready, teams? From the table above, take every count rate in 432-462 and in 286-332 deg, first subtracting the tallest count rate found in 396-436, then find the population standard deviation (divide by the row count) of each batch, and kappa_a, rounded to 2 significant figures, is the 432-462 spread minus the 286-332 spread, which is 0.23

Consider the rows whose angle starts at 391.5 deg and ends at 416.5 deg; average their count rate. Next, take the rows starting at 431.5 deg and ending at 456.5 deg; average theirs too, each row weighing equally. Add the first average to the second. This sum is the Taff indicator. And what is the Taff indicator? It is 6.3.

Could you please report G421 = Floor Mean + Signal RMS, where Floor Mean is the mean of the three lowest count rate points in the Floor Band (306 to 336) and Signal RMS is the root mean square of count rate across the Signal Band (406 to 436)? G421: 7.5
